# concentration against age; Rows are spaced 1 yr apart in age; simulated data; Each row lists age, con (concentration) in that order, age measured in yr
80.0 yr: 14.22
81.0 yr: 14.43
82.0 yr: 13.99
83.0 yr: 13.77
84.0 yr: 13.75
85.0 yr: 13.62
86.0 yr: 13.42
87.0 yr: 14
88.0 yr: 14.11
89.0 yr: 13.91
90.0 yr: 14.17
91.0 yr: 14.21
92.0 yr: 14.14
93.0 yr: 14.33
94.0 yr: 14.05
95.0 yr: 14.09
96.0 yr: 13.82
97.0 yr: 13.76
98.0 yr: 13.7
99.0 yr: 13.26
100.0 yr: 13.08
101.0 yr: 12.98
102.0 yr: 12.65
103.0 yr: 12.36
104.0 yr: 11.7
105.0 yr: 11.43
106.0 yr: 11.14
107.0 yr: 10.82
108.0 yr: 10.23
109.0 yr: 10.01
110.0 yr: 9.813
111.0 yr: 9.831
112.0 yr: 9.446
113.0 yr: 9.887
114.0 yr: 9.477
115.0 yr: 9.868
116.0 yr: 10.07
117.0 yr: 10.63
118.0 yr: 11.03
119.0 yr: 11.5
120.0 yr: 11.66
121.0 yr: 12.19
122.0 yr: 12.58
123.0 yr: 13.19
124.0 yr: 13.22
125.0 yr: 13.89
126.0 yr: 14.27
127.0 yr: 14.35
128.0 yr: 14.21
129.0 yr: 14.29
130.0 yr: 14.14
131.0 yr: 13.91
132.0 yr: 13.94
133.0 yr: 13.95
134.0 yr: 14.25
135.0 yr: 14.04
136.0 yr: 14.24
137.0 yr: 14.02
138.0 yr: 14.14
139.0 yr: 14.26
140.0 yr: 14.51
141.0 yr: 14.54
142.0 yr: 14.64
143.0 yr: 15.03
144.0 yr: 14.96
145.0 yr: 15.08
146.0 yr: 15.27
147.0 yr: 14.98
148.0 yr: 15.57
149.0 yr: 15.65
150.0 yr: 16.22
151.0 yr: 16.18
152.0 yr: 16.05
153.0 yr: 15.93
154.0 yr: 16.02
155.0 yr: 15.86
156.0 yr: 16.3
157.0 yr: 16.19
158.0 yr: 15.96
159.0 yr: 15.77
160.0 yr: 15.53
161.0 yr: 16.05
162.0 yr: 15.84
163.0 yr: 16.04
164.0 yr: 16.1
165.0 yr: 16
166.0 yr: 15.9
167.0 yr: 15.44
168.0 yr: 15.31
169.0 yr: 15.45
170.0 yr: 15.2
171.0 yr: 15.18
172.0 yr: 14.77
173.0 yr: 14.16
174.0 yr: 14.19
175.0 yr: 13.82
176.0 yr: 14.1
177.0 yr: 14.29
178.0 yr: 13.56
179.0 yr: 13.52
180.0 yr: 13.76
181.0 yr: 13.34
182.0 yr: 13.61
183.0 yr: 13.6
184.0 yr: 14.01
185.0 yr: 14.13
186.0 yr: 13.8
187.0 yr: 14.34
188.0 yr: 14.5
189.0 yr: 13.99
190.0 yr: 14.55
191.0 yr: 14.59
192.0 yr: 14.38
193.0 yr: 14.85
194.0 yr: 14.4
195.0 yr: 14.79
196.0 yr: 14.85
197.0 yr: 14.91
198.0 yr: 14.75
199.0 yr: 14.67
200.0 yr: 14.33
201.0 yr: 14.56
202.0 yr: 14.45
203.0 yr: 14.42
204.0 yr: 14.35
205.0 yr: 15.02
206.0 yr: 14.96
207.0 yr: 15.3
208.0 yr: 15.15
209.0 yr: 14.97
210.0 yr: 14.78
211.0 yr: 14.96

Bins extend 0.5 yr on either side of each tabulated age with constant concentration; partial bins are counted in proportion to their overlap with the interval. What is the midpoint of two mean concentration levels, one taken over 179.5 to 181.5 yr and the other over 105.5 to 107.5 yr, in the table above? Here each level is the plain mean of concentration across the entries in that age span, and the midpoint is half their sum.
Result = 12.3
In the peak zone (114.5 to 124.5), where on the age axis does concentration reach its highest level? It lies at 124.0 yr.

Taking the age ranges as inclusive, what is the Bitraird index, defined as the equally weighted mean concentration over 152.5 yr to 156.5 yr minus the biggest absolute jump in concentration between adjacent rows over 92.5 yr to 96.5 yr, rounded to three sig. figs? 15.7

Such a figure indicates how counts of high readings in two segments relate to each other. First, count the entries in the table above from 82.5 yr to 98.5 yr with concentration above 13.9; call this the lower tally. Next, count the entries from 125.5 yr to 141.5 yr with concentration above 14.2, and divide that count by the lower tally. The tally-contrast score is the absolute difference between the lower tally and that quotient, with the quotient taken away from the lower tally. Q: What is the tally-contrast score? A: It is 8.0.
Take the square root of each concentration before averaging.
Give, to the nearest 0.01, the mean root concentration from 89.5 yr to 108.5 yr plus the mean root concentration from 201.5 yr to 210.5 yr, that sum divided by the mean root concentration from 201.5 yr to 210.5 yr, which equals 1.93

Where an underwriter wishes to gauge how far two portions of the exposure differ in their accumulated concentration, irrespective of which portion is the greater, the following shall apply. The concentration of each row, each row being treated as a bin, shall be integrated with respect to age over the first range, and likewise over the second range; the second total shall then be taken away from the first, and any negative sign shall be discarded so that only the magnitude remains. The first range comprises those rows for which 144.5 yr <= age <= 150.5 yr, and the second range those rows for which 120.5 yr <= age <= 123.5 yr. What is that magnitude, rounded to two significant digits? 55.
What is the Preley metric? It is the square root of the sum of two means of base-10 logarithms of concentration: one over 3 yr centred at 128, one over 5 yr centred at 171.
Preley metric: 1.53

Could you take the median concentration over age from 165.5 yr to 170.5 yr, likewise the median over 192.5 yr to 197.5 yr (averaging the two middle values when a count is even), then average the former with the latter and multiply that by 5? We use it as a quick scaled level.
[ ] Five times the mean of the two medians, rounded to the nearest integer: 76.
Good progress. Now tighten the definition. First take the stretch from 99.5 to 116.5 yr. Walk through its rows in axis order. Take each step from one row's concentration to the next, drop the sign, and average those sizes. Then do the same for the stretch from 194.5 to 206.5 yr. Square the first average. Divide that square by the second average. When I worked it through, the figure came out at 0.60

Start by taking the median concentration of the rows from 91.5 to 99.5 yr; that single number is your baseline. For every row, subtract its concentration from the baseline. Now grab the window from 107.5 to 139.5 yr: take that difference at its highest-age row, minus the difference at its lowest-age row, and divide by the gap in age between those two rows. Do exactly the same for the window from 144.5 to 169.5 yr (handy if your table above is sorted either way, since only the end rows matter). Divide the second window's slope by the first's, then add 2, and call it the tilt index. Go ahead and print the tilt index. 2.1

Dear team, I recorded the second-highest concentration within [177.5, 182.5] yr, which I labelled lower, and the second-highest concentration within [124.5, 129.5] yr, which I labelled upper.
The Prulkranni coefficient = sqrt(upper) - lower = -9.8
